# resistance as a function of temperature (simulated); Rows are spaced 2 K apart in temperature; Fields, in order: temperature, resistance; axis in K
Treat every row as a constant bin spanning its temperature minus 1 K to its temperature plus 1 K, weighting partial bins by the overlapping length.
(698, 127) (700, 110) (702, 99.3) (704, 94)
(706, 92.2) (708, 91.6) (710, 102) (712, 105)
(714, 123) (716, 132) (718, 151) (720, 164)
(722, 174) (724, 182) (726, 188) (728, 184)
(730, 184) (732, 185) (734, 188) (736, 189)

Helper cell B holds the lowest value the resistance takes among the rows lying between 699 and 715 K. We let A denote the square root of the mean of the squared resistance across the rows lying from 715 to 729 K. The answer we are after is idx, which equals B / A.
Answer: 0.54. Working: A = 169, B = 91.6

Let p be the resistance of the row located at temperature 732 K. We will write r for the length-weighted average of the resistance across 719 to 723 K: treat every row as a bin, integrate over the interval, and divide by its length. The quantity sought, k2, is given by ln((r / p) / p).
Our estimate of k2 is -5.3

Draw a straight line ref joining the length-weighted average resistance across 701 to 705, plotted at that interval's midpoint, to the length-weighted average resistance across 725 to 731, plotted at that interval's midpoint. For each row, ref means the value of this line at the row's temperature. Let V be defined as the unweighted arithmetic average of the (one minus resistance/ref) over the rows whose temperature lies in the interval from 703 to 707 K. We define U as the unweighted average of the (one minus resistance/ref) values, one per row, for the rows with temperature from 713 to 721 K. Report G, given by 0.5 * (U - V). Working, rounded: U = 0.03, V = 0.10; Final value -0.04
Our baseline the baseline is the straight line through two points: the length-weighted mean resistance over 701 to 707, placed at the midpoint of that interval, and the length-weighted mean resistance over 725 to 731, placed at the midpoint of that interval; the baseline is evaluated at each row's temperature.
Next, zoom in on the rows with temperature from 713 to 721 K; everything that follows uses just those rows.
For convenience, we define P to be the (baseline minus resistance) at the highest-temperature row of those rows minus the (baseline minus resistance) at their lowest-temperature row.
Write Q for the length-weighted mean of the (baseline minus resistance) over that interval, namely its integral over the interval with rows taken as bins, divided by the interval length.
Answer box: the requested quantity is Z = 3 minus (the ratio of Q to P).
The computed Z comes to 3.1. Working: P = -18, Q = 2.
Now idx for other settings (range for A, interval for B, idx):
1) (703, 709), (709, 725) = 1.10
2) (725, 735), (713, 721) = 0.66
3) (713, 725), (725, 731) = 1.18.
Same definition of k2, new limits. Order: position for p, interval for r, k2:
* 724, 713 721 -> -5.4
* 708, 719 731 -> -3.8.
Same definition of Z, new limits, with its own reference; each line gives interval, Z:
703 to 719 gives 5.3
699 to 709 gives 3.0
